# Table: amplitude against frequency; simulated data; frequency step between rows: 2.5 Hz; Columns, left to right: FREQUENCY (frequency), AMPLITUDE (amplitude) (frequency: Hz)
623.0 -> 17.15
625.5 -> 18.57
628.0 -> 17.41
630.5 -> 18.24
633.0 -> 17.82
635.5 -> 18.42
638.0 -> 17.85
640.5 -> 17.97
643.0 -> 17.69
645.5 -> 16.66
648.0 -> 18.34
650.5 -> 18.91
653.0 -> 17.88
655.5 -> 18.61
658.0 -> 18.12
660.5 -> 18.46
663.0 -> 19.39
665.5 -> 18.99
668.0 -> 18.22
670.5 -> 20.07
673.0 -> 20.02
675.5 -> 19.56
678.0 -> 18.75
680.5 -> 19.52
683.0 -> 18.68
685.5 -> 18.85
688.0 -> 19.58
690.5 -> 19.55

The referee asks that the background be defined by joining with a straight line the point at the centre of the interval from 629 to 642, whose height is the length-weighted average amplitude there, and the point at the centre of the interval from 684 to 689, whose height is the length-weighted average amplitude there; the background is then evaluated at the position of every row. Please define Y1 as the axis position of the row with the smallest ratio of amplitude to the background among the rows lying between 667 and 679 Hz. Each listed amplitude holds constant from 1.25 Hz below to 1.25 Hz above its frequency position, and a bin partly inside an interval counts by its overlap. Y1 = 668.0 Hz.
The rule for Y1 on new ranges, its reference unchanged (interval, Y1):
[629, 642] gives 638.0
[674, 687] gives 683.0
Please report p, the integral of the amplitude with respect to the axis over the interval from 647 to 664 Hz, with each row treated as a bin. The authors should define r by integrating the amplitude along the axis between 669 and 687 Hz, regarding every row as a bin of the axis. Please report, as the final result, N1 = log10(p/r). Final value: -0.044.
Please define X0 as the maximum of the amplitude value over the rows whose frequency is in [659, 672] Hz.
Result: 20.07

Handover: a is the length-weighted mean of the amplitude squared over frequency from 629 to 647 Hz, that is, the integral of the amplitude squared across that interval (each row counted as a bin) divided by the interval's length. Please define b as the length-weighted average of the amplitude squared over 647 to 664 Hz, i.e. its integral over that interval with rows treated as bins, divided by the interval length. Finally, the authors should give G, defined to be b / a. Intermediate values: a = 317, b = 343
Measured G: 1.08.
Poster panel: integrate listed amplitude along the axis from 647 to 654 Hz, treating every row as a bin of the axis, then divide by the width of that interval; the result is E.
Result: 18.4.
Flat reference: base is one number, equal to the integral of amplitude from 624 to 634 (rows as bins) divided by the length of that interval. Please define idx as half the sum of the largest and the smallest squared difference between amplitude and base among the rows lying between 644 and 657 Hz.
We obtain 0.9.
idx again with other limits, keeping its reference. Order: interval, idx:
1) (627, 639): 0.2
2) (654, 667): 1.0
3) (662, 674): 2.2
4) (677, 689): 1.5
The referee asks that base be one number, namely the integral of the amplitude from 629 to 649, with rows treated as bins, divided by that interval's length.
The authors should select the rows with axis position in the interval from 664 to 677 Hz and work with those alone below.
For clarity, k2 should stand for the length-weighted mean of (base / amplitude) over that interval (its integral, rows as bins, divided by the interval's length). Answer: 0.92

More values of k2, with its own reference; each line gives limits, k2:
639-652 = 1.00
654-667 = 0.96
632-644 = 0.99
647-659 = 0.97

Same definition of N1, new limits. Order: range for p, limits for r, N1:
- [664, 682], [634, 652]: 0.031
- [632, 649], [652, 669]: -0.017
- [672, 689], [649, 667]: -0.010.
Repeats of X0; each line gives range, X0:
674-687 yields 19.56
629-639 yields 18.42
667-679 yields 20.07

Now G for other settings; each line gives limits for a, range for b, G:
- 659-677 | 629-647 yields 0.86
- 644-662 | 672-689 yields 1.13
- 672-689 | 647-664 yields 0.92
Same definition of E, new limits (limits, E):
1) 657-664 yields 18.6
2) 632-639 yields 18.0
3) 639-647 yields 17.5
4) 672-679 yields 19.4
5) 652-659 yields 18.2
